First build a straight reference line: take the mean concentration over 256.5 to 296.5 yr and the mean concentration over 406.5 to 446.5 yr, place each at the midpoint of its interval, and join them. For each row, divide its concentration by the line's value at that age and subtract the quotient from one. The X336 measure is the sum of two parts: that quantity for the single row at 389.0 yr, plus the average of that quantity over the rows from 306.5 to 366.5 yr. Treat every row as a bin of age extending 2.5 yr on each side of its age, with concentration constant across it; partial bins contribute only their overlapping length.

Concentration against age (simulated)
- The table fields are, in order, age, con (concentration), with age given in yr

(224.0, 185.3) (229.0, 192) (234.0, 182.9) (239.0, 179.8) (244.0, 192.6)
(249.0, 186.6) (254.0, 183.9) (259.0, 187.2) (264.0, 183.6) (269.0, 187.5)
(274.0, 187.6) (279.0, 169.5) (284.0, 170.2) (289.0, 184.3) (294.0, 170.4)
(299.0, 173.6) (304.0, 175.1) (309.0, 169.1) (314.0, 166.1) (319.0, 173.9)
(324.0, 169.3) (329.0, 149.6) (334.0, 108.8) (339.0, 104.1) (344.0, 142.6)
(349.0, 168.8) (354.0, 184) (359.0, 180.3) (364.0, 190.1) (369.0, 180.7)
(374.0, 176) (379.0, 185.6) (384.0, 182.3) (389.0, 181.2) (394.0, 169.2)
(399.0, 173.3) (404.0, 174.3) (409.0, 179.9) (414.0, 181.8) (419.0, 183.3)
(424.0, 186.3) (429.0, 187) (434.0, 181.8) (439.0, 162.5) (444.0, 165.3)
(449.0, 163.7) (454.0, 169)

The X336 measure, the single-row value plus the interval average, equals 0.10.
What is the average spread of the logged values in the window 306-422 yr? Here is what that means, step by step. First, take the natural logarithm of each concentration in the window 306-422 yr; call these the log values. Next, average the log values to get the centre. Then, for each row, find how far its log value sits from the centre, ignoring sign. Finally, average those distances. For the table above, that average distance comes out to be 0.10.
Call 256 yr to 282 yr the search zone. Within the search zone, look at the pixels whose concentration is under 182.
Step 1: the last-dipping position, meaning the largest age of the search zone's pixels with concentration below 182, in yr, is 279.0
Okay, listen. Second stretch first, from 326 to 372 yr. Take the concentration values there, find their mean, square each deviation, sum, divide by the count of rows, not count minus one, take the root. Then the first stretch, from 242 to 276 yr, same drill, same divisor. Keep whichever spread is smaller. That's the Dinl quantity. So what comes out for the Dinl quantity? 2.76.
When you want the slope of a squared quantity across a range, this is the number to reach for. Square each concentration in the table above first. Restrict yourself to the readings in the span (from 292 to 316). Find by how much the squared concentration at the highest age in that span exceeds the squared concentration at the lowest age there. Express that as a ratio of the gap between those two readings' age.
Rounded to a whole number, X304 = -72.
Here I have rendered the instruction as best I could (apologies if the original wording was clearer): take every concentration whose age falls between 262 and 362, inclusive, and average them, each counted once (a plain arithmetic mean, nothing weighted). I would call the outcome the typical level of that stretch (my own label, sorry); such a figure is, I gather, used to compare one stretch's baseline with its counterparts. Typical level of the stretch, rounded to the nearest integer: 166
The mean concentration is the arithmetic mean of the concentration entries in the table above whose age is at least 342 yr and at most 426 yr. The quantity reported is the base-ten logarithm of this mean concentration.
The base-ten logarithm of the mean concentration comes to 2.25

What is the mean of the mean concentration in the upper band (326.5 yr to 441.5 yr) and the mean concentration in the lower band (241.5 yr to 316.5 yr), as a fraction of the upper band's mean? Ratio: 1.03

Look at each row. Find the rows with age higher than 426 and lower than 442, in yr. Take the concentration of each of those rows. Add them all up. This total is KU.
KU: 531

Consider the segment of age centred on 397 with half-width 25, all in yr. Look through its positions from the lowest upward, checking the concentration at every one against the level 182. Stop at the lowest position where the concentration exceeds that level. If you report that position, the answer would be 379.0 yr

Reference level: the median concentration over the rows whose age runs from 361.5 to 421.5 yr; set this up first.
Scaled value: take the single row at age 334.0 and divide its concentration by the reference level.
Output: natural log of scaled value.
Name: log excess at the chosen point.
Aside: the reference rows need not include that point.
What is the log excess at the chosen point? -0.51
